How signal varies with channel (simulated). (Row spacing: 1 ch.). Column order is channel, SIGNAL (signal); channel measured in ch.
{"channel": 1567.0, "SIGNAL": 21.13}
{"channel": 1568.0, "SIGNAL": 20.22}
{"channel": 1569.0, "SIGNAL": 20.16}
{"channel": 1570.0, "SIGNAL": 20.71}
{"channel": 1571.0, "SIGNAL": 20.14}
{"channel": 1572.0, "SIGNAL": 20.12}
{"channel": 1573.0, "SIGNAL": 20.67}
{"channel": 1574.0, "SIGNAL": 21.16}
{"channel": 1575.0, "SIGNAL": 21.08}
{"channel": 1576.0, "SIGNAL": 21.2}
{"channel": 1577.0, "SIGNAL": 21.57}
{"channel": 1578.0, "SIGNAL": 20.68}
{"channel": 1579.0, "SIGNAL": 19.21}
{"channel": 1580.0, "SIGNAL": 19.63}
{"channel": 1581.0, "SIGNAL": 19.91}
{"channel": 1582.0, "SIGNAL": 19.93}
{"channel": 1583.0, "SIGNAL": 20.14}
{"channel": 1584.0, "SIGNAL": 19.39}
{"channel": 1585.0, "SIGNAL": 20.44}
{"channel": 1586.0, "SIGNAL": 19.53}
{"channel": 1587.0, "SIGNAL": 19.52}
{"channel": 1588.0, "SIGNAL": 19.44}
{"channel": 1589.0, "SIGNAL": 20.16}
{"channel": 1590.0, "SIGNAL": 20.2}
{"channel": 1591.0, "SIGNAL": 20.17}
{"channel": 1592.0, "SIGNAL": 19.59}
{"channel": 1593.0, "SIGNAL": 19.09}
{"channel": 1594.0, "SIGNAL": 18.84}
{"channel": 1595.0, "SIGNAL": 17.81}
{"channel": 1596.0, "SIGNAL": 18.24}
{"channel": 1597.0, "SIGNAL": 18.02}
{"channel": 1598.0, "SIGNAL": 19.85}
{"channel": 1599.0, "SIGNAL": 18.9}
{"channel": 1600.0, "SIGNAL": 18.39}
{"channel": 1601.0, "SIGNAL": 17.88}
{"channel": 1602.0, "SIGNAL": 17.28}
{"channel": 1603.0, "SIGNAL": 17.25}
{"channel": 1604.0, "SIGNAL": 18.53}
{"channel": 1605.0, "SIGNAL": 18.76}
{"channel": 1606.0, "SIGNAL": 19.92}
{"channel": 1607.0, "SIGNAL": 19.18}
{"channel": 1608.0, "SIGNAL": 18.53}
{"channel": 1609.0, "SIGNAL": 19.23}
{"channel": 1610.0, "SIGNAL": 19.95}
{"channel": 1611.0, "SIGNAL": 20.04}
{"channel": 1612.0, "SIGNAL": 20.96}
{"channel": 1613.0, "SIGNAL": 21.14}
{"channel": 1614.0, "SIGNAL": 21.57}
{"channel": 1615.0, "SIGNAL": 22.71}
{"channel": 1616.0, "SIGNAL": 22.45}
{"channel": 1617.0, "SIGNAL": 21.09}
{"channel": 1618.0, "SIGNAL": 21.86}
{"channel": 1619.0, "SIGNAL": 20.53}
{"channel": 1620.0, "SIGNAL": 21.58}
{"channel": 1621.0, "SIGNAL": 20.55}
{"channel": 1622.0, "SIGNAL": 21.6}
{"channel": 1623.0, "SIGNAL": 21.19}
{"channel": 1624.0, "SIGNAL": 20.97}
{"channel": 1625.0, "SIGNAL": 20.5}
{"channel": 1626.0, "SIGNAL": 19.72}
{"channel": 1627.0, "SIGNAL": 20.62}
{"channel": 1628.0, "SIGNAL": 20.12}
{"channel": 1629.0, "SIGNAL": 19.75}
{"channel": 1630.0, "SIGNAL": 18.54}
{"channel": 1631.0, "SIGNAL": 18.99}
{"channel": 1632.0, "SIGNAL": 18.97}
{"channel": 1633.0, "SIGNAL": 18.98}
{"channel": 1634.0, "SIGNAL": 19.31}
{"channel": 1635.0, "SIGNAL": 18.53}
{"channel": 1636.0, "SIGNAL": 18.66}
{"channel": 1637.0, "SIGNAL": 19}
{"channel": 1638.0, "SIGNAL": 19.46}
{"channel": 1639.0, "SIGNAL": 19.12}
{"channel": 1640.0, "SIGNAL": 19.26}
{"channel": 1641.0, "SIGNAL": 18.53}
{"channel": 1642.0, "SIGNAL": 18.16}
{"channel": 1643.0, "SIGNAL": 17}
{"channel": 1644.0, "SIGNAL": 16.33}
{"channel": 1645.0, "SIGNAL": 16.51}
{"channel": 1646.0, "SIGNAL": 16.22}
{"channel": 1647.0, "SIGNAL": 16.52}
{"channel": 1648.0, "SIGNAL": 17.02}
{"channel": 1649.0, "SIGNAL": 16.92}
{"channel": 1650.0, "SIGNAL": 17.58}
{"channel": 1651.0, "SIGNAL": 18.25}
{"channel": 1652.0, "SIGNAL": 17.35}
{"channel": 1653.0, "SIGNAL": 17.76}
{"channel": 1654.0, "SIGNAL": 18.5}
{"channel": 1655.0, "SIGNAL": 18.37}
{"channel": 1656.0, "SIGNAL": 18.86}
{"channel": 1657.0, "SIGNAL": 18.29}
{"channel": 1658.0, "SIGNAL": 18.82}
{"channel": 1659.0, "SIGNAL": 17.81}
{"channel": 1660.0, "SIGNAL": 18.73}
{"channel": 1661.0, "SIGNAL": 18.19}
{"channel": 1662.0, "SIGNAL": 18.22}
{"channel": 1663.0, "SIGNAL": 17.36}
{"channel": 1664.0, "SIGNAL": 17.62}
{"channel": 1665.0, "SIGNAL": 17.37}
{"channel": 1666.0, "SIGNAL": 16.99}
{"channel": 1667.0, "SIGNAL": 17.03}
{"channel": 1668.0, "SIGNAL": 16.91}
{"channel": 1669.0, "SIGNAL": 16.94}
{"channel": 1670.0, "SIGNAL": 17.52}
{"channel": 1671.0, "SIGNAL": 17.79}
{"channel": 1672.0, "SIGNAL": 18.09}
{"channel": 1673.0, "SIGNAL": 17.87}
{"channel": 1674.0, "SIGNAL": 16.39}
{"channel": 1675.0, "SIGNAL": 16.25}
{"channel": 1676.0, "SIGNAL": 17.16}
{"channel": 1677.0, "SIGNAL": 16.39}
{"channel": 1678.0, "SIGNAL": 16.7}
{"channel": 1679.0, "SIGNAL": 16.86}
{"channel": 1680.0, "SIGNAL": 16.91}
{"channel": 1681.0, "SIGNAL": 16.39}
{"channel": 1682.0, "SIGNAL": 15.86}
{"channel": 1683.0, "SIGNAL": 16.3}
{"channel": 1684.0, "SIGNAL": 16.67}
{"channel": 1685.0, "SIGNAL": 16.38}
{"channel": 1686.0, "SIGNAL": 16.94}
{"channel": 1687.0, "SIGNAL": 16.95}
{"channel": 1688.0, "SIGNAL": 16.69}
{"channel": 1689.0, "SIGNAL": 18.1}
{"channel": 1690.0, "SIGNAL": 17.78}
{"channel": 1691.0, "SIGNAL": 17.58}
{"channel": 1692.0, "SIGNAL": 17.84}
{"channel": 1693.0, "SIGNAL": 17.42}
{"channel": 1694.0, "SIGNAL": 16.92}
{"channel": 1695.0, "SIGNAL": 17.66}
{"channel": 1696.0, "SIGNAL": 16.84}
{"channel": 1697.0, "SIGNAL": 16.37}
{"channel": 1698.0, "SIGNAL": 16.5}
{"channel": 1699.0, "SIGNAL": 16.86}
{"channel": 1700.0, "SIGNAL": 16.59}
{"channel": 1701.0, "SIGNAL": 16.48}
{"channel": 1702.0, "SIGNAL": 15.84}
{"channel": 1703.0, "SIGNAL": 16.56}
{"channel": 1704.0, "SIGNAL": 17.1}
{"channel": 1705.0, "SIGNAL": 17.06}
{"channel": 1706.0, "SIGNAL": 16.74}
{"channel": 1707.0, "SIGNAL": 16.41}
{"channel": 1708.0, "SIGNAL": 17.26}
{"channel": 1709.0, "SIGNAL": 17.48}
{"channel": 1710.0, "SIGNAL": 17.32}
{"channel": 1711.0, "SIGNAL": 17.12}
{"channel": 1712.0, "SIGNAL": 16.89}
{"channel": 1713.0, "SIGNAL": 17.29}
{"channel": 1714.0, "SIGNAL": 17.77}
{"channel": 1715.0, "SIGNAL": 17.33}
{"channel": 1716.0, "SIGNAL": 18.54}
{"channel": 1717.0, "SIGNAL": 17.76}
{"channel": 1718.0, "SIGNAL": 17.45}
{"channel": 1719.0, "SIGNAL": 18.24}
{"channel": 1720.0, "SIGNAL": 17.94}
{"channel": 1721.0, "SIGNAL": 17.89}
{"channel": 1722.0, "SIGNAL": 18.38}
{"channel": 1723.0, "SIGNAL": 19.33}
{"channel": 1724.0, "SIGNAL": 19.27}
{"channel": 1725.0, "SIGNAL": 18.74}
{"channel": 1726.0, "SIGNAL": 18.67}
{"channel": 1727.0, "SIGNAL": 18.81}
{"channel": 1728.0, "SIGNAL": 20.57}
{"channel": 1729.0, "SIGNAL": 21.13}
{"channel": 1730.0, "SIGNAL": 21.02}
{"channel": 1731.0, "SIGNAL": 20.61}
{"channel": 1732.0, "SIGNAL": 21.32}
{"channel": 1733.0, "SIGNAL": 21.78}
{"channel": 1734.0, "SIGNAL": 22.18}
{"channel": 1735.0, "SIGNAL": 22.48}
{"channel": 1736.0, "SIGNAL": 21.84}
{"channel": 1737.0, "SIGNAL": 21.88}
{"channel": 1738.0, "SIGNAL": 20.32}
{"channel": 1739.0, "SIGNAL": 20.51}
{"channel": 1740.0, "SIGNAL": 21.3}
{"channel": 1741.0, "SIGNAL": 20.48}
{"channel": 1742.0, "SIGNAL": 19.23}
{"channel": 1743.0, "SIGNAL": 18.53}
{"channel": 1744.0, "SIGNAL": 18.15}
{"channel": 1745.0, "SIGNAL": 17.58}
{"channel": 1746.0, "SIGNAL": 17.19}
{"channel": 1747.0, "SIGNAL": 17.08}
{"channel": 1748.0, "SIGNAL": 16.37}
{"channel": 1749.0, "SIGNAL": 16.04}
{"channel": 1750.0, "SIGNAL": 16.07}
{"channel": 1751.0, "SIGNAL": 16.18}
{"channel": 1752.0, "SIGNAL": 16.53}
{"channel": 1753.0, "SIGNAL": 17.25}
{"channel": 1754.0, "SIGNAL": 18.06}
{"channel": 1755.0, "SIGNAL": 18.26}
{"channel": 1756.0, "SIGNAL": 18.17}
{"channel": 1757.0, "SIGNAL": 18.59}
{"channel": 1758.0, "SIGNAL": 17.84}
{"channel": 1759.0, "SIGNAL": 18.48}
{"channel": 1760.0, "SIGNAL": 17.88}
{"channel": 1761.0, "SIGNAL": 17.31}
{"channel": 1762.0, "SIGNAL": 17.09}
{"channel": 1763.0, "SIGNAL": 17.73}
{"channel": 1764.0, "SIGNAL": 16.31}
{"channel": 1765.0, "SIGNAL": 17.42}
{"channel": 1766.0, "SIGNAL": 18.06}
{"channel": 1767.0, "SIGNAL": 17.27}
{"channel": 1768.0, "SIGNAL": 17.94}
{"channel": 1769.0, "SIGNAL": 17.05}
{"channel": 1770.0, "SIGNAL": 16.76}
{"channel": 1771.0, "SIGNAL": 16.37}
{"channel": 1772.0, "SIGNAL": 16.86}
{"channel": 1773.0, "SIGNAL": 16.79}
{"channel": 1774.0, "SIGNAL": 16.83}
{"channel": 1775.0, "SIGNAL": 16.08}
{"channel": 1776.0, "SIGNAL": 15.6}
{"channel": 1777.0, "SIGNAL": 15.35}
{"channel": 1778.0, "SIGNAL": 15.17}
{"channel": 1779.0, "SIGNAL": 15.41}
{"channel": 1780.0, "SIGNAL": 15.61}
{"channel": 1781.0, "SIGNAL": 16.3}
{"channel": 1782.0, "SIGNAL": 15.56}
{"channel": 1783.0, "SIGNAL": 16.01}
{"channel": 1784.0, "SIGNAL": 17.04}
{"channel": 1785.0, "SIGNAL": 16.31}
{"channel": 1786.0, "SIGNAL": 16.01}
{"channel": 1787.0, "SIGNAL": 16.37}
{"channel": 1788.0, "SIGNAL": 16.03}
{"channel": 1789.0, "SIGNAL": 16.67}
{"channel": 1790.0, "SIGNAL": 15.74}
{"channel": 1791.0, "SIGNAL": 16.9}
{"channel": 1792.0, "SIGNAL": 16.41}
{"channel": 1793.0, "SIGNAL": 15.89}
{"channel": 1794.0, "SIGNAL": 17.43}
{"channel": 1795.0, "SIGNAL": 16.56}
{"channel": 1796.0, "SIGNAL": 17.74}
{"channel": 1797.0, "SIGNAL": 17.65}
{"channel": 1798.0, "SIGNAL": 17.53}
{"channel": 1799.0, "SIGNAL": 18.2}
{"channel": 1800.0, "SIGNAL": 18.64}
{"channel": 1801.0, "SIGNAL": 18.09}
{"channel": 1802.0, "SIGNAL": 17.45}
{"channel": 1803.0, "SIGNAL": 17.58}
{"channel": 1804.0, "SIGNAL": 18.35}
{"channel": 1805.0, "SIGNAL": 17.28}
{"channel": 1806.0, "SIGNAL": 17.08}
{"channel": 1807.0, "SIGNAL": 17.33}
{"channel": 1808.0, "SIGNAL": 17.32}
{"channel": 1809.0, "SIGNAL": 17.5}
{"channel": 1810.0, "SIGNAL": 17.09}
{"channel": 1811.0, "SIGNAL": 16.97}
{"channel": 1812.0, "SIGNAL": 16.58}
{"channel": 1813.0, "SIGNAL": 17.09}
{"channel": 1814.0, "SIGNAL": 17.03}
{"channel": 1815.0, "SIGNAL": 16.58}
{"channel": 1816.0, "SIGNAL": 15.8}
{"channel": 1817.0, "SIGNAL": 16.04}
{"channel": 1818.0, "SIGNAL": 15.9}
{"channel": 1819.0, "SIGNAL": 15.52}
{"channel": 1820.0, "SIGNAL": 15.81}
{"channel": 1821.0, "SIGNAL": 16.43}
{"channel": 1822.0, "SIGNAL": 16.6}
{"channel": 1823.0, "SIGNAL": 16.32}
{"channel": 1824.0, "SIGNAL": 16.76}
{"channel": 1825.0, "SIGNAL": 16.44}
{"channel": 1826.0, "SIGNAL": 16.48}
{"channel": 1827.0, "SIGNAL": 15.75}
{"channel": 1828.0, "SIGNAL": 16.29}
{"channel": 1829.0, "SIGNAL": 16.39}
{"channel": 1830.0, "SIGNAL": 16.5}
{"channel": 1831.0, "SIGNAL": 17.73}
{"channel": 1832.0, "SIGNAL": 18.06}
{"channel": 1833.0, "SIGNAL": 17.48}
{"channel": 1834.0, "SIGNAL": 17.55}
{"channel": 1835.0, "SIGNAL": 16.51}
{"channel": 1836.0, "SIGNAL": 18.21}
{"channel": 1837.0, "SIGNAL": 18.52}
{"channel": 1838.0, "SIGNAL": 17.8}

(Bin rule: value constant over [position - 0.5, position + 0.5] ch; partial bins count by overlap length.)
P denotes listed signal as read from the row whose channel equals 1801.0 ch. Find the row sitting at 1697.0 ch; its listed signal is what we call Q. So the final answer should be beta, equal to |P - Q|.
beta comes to 1.7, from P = 18.09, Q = 16.37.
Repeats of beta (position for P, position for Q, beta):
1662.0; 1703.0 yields 1.7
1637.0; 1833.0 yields 1.5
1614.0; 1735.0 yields 0.9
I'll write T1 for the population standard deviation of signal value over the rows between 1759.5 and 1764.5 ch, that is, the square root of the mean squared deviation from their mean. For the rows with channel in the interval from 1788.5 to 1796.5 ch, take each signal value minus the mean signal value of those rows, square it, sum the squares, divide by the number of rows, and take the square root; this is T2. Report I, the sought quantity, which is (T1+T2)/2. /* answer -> 0.60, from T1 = 0.55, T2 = 0.65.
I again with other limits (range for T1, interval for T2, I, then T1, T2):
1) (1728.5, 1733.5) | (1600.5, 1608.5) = 0.62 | 0.38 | 0.86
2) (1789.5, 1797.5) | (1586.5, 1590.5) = 0.54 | 0.72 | 0.35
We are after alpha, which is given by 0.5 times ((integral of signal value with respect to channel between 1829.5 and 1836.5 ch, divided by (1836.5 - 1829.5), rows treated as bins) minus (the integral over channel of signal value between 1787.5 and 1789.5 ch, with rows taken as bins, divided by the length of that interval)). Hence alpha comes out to 0.54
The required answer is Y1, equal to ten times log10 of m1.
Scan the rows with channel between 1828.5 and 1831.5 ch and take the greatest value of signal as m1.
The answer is 12.5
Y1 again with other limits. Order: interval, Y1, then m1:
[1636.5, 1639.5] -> 12.9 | 19.46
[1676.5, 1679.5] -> 12.3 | 16.86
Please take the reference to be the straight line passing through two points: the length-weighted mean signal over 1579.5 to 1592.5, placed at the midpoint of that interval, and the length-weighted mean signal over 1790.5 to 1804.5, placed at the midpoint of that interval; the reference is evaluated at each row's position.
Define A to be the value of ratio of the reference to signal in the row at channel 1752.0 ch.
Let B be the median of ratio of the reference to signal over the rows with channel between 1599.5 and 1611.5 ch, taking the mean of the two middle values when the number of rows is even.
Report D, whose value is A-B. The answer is 0.04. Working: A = 1.09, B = 1.05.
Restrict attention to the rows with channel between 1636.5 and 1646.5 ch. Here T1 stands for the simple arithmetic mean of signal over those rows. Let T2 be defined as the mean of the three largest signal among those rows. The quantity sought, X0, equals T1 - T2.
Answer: -1.32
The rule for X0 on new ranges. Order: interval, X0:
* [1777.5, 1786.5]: -0.61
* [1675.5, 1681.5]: -0.24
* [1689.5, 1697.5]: -0.46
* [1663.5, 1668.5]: -0.16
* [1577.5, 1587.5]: -0.58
